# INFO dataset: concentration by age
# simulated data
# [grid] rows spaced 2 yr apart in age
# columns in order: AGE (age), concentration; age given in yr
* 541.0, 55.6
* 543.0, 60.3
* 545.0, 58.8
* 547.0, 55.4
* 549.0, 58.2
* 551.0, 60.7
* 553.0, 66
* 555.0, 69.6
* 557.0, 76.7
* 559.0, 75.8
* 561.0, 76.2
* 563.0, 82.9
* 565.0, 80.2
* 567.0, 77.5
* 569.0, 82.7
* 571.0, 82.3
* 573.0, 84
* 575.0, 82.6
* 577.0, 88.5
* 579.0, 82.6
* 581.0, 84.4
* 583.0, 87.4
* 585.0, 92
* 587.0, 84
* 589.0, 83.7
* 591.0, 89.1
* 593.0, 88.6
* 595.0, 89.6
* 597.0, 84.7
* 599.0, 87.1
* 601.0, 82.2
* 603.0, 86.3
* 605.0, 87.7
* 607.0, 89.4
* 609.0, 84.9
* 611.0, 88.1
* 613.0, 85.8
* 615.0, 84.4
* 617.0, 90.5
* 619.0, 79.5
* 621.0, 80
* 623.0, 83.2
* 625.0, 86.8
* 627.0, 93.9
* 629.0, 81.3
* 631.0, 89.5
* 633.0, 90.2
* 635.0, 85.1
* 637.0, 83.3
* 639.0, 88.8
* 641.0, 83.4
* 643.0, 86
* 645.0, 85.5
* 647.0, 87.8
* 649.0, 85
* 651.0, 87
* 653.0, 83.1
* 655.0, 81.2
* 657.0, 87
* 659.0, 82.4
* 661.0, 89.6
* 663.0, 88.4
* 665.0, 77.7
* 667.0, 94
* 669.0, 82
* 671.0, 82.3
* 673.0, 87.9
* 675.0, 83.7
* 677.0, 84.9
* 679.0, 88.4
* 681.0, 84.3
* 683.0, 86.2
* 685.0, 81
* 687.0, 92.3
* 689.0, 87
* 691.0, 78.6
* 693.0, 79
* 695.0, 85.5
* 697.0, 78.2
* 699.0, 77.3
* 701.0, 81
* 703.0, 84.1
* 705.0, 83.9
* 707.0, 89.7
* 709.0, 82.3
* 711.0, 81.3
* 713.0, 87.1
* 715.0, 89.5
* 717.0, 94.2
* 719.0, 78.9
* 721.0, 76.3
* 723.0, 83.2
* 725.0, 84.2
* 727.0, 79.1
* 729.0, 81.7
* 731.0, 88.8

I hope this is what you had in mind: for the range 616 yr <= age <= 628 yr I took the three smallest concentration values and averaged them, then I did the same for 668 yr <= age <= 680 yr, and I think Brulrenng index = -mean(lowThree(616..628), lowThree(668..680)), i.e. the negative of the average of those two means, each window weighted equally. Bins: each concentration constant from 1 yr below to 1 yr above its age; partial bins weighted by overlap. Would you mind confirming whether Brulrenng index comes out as -81.8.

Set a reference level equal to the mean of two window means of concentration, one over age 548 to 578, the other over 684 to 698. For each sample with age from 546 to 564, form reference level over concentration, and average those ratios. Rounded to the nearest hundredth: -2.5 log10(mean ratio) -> -0.17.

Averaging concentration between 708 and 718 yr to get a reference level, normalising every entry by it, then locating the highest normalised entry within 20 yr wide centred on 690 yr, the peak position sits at 687.0 yr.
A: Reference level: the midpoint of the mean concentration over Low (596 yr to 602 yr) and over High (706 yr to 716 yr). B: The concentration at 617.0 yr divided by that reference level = 1.06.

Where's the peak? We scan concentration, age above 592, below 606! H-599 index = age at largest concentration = 595.0 yr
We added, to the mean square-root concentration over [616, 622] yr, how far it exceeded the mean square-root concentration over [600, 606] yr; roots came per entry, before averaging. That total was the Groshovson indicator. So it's 9.0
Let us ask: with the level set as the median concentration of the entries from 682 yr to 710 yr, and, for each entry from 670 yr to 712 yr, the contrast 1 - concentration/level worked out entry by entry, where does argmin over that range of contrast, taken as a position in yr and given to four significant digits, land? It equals 687.0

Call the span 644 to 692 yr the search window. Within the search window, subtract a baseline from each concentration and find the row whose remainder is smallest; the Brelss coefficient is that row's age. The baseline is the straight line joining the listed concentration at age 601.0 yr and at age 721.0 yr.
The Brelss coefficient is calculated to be 665.0 yr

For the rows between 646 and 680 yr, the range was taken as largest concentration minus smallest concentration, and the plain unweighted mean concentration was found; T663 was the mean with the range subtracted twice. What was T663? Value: 53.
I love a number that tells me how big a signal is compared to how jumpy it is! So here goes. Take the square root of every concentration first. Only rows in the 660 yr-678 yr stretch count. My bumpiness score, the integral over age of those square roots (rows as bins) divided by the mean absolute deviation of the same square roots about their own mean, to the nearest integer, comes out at 796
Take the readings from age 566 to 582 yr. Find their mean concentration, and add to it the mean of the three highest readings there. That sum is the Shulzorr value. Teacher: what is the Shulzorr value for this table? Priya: 169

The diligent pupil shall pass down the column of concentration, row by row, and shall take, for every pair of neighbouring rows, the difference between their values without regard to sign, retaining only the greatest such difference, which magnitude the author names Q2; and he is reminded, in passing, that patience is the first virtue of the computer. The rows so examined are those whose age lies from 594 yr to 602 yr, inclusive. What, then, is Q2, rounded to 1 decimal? 4.9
